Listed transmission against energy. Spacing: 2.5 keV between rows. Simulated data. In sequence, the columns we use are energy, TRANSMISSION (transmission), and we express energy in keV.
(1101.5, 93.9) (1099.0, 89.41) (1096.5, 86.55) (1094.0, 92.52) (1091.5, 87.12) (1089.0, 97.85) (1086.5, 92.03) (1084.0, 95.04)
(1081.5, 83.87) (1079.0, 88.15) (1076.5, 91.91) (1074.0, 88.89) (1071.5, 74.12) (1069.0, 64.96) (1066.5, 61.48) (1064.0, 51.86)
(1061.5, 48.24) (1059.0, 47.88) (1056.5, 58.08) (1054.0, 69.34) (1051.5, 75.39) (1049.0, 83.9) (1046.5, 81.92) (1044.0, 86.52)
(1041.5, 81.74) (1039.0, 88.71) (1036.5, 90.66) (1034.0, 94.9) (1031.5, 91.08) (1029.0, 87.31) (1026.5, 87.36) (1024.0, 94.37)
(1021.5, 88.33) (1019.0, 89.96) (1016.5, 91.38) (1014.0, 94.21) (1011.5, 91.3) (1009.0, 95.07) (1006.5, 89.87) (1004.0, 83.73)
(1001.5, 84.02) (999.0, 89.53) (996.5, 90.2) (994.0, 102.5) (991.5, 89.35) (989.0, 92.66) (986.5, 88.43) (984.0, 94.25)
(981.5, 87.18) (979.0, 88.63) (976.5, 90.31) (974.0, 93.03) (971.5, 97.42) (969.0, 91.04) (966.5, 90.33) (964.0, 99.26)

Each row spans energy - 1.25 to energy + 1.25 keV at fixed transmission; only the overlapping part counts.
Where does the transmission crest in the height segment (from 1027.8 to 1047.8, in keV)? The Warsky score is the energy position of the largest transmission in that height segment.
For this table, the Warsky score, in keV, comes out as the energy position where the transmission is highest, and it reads 1034.0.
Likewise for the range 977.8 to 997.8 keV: 994.0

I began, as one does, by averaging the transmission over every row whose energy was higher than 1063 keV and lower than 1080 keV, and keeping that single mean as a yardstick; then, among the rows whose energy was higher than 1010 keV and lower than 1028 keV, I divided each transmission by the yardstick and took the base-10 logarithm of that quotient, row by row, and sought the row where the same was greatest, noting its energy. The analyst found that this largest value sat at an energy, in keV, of 1024.0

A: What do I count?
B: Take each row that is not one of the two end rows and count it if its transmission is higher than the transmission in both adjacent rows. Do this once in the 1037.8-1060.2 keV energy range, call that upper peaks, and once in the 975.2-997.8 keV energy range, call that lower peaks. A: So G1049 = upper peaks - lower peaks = -1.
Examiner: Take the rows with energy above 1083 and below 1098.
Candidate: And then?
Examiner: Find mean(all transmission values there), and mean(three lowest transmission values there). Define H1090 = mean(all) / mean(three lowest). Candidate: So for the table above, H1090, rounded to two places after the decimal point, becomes 1.04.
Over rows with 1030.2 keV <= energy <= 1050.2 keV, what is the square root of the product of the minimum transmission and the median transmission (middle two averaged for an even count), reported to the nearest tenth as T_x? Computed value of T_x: 84.6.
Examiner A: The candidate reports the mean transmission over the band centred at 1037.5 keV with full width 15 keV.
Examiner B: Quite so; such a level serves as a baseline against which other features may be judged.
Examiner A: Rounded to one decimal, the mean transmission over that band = 88.9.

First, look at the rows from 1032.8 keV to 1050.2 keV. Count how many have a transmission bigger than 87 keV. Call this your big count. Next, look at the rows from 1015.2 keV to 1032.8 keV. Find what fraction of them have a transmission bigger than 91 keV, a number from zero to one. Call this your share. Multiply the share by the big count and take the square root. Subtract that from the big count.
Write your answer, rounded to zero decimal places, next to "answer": 2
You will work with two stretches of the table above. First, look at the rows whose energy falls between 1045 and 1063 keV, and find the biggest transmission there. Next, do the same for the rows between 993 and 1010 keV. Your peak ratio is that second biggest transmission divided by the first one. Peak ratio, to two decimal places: 1.22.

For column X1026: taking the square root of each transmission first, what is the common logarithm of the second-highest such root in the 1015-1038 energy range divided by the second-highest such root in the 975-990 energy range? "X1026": 0.00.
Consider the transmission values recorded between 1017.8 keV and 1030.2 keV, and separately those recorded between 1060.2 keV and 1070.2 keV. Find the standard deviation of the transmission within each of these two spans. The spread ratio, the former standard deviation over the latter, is 0.4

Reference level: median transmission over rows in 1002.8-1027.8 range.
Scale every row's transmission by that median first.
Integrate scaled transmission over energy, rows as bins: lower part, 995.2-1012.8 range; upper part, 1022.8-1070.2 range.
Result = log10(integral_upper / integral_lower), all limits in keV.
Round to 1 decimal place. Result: 0.4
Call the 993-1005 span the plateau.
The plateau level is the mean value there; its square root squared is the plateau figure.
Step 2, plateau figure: 90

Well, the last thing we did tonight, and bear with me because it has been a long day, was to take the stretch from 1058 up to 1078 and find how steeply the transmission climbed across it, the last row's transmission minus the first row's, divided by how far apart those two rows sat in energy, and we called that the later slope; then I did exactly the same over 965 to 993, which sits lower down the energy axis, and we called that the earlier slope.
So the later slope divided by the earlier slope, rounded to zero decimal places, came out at -64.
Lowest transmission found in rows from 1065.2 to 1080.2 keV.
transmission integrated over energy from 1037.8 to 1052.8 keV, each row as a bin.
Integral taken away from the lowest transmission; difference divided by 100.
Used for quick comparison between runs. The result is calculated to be -11.8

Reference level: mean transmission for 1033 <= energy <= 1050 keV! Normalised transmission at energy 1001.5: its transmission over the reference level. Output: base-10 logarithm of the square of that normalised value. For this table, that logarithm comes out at -0.029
